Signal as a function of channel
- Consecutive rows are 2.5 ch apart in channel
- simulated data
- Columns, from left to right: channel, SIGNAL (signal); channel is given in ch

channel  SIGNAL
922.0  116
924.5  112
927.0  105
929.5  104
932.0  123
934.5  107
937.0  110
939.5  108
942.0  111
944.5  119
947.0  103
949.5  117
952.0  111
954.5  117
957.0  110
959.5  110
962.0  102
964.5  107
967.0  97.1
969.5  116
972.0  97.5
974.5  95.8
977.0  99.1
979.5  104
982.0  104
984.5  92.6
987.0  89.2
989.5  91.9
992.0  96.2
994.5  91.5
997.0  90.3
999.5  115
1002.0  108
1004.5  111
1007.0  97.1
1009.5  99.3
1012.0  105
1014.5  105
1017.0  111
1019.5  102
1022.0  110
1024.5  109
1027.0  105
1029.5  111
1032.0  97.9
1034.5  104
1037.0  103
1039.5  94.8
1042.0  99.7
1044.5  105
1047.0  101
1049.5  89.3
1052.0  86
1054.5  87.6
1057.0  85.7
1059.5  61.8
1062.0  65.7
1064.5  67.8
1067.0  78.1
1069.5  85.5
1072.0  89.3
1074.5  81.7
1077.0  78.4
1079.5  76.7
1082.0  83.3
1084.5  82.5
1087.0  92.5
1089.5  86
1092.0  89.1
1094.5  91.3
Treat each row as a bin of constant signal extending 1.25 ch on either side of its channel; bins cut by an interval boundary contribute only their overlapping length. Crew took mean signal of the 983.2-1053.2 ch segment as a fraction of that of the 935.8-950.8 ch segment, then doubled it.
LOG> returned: 1.8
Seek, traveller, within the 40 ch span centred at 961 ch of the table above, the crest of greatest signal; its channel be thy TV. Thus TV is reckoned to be 944.5 ch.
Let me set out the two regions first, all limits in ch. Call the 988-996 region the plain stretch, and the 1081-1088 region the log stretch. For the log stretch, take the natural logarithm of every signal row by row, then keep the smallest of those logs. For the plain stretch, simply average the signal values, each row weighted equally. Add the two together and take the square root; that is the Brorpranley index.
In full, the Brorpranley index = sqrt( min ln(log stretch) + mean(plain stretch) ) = 9.9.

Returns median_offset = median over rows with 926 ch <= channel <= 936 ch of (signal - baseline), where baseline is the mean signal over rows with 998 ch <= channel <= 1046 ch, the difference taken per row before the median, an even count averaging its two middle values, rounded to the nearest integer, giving 1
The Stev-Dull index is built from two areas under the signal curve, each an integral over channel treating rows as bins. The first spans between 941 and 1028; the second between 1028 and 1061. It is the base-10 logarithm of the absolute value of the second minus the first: 3.8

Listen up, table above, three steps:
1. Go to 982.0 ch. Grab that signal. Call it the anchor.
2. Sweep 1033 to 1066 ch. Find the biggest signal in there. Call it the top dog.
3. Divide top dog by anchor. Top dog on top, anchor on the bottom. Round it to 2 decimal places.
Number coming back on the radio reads 1.01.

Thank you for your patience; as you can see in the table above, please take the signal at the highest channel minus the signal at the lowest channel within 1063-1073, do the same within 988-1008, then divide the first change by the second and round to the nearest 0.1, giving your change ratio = 4.1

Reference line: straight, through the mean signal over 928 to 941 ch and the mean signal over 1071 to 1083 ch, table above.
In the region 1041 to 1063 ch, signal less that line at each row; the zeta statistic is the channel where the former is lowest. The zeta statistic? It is 1059.5 ch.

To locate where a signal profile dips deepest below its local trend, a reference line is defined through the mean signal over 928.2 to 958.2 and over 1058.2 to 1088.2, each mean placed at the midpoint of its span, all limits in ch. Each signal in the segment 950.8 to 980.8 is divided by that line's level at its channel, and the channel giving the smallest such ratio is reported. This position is 967.0 ch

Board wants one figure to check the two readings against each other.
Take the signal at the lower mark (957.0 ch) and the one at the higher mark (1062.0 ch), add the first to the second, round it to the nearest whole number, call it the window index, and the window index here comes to 176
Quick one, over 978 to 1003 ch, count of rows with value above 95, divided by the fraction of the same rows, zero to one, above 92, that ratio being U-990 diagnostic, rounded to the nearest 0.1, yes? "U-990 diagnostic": 8.3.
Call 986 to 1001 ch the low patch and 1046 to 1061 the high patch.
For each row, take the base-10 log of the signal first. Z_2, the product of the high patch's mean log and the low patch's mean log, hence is 3.81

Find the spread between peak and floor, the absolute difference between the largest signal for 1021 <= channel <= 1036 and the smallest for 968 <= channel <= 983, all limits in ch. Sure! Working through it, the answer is 15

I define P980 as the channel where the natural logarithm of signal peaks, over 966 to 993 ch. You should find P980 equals 969.5 ch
